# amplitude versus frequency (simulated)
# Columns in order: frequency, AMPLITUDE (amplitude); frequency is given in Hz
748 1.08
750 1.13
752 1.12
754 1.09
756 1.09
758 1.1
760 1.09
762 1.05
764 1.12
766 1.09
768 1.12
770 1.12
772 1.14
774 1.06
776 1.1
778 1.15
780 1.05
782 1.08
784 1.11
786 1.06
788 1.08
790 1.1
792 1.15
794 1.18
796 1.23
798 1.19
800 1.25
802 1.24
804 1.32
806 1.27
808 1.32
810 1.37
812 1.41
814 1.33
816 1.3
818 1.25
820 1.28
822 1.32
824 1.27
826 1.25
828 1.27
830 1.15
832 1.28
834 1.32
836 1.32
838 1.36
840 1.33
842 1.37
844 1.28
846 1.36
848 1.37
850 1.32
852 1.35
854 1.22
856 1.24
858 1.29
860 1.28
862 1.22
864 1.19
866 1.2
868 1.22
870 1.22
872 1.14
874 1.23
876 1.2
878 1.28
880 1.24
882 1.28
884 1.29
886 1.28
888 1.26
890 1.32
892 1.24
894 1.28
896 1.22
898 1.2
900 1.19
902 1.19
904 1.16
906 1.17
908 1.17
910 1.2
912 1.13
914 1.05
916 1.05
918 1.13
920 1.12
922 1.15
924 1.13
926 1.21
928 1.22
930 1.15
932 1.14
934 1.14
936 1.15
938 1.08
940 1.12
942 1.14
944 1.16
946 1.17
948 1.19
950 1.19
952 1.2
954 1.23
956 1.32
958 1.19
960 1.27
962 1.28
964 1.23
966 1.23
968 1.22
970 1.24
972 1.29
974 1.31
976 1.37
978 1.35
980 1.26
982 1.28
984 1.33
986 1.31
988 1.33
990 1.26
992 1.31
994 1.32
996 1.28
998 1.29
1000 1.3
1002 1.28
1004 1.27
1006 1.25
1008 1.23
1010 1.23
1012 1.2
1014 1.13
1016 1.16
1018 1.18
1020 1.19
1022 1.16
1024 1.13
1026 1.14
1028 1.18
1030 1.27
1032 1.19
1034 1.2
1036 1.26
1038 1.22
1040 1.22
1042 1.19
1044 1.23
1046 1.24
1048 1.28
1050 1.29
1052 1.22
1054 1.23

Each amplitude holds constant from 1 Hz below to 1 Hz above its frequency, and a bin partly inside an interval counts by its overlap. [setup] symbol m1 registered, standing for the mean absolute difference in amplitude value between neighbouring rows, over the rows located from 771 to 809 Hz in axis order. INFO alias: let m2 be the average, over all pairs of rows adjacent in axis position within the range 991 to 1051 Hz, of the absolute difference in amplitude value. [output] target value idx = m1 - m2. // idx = 0.018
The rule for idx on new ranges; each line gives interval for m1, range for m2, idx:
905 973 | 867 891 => -0.007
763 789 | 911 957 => 0.008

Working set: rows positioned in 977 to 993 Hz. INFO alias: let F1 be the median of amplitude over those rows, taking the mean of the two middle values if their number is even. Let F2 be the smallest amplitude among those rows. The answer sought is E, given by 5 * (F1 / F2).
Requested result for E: 5.20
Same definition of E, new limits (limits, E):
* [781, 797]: 5.21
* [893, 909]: 5.13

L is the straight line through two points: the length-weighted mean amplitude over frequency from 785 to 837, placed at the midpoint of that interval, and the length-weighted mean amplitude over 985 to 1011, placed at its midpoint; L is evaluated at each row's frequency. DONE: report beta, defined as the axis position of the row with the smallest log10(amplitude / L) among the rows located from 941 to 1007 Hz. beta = 942 Hz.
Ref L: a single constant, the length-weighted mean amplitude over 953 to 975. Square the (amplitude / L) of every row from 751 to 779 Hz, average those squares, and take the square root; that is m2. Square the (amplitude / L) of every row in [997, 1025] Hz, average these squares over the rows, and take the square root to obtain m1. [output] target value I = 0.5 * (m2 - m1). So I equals -0.04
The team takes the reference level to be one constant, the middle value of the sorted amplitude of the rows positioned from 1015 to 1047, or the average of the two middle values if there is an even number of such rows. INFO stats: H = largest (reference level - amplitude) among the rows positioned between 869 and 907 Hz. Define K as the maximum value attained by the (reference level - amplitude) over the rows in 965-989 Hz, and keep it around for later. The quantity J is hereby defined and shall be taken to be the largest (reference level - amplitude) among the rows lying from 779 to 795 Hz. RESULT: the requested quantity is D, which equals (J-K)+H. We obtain 0.22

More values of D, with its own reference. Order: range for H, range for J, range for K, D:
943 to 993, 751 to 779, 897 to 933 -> 0.03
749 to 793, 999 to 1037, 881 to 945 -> 0.06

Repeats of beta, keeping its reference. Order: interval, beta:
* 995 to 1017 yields 1014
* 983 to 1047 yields 1024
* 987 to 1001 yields 990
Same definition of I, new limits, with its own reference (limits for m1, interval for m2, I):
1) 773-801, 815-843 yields 0.06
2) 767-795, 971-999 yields 0.08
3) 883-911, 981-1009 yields 0.02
